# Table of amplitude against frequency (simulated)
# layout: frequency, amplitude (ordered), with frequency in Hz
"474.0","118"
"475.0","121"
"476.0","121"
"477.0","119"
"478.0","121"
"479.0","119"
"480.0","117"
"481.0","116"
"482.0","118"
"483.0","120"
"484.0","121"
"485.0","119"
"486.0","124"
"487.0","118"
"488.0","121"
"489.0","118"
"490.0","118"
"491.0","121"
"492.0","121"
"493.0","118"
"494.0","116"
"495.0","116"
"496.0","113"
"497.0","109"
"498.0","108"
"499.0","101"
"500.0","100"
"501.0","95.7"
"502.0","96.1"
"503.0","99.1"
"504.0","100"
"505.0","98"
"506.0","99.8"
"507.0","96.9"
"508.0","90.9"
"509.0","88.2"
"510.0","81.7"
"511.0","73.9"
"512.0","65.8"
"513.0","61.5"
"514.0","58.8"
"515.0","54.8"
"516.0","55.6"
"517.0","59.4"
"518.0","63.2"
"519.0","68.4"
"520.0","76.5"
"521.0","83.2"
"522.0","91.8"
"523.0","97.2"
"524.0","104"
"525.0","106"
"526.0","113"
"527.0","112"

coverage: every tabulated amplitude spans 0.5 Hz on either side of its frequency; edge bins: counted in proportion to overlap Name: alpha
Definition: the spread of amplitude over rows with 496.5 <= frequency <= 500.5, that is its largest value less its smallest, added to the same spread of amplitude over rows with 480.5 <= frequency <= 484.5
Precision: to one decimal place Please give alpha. 14.0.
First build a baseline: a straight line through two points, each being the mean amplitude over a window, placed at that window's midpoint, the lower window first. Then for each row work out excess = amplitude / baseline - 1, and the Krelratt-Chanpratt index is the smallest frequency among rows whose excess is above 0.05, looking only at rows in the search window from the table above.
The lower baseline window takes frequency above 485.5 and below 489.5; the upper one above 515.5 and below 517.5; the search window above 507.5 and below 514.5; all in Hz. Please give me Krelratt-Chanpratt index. 508.0 Hz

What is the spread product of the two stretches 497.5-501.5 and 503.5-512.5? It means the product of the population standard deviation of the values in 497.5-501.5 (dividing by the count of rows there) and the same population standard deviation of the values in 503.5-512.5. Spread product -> 51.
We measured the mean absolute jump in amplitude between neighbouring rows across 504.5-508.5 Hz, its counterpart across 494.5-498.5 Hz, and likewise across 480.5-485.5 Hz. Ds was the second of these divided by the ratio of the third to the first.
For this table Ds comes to 5.4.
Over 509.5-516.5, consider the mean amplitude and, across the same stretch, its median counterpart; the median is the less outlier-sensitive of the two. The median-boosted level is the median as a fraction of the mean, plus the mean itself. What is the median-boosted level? 66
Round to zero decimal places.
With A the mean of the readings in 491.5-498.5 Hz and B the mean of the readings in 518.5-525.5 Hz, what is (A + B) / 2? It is 102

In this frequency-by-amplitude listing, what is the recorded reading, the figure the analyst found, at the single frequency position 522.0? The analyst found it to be 91.8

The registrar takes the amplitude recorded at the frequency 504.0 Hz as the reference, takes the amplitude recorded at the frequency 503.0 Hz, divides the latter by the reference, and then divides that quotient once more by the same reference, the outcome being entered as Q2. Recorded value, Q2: 0.010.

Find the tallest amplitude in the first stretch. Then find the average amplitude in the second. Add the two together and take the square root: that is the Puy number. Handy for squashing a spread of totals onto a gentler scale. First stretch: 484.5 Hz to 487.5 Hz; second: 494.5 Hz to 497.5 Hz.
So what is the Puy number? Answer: 15.4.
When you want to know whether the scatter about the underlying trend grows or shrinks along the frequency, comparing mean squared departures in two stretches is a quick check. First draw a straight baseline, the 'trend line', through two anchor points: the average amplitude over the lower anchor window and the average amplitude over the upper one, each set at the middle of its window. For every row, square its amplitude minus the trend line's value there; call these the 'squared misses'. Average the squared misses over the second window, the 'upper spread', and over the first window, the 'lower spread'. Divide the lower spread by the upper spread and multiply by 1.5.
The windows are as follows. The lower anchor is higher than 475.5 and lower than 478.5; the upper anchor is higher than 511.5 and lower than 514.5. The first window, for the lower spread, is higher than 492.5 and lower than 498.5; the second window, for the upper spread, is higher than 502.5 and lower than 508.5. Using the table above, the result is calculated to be 1.5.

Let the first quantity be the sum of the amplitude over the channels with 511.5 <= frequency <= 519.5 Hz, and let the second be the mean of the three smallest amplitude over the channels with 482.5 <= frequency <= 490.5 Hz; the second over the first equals 0.242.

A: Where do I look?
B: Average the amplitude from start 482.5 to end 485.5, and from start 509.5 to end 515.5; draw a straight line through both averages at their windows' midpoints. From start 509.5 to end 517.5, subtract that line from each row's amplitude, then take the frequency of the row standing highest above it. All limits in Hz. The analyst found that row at 510.0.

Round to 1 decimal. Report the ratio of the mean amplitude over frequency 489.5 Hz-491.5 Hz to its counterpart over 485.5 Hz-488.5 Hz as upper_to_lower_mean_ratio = 1.0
